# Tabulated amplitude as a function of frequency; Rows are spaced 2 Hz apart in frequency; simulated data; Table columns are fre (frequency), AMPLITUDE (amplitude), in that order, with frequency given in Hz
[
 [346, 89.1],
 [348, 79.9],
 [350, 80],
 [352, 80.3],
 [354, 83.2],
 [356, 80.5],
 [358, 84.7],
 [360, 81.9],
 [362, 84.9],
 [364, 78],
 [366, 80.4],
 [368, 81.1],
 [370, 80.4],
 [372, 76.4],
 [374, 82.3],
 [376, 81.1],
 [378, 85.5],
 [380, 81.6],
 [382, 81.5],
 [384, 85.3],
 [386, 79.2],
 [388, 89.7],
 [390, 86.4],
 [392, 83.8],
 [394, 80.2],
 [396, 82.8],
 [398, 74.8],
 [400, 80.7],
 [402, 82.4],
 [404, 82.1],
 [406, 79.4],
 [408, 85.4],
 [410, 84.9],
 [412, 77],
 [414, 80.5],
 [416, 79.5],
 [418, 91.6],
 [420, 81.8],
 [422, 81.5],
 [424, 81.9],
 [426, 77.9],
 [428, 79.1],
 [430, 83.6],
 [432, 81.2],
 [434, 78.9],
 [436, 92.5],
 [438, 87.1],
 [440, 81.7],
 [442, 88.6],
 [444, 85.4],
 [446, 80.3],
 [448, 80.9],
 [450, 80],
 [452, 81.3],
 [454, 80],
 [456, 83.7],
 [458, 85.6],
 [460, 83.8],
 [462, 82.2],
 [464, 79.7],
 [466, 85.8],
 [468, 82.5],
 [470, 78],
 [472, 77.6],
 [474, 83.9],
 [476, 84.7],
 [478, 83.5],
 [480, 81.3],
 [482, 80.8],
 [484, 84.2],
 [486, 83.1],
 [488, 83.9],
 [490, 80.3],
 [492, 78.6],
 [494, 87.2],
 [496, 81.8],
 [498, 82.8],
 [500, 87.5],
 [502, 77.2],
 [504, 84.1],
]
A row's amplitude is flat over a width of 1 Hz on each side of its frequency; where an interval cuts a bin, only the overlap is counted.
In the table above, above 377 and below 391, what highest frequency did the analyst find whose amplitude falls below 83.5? 386 Hz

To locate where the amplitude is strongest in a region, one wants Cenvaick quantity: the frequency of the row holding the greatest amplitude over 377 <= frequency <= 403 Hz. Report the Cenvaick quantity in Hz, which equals 388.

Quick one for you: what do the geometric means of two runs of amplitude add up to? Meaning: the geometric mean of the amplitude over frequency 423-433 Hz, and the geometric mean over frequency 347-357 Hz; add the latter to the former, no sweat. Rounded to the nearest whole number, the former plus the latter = 161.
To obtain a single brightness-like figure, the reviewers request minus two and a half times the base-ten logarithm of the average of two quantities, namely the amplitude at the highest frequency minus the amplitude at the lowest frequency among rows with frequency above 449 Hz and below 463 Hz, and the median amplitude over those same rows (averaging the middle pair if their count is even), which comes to -4.06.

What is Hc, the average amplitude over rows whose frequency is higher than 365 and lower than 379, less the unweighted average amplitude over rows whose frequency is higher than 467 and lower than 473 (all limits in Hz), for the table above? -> 1.7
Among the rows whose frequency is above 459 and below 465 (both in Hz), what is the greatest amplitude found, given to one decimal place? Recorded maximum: 83.8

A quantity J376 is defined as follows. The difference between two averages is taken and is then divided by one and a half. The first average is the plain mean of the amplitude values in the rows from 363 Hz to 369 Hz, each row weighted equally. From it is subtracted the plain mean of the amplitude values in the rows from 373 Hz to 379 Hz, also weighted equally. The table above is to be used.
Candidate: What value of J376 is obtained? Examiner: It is -2.1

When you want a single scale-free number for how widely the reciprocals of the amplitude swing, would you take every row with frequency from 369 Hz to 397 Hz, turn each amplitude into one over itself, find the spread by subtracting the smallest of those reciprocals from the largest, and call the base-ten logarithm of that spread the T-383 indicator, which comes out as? -2.71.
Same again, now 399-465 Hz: -2.66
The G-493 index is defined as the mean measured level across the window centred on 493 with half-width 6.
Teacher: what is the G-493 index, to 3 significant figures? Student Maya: 82.4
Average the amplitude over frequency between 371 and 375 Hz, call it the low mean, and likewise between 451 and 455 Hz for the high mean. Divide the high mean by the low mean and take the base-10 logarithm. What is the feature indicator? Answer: 0.007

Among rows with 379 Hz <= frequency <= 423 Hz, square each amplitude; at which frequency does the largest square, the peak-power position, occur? 418 Hz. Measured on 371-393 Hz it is 388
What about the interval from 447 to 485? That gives 466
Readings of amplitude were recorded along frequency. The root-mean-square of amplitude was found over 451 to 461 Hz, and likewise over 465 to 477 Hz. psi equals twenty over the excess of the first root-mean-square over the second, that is 26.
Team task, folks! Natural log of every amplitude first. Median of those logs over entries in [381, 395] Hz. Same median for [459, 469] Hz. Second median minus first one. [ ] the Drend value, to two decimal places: -0.02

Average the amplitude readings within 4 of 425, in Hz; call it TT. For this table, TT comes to 80.1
